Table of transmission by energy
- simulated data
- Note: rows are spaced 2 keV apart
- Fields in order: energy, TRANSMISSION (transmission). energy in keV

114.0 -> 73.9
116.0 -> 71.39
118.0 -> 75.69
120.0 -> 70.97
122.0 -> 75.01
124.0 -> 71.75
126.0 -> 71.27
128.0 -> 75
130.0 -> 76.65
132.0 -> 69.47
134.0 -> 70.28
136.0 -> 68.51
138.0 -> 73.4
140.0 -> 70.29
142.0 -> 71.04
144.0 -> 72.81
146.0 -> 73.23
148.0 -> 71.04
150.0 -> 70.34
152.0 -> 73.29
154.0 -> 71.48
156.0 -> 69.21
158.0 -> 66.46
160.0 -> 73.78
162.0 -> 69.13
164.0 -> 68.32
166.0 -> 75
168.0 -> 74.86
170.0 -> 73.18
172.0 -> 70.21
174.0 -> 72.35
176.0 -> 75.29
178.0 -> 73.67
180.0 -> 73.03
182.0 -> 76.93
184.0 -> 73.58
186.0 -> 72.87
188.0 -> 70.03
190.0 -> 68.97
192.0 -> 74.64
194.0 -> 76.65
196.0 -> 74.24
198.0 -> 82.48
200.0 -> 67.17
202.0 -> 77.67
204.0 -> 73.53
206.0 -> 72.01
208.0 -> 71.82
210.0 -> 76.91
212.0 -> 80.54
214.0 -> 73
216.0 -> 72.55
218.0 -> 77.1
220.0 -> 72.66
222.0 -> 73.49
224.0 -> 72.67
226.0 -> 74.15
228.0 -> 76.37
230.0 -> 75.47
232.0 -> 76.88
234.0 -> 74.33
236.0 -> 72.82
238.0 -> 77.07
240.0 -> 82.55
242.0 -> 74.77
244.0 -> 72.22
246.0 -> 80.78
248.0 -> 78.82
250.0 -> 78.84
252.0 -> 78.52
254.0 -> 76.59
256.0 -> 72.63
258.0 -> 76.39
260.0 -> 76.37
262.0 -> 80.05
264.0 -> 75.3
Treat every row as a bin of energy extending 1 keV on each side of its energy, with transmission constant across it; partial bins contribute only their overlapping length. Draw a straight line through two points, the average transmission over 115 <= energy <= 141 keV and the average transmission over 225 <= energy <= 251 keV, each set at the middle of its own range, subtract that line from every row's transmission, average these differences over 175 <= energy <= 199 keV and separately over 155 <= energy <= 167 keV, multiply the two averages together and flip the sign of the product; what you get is -0.7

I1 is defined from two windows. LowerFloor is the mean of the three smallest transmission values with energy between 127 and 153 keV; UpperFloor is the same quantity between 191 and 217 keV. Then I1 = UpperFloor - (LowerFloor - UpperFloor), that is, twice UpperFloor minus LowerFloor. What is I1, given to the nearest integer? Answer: 71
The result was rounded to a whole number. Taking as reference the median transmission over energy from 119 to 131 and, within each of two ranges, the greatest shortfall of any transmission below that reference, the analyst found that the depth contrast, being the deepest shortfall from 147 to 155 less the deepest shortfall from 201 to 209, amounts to 1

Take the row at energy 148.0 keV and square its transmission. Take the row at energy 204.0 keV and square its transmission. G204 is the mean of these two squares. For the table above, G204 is 5227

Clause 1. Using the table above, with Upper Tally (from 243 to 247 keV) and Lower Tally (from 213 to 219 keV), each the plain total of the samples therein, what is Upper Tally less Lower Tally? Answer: -70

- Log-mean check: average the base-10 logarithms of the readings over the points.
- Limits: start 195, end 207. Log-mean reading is 1.87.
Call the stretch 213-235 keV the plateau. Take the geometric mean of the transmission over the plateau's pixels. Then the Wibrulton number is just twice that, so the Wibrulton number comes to 149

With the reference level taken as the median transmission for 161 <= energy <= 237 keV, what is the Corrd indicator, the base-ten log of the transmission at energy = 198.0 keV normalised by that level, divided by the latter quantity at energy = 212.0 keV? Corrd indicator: 1.3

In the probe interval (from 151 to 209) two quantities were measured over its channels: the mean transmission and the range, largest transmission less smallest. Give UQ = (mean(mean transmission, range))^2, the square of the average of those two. 1973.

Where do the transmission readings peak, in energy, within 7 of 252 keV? 246.0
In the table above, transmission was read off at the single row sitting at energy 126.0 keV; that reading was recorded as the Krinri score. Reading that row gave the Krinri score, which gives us 71.27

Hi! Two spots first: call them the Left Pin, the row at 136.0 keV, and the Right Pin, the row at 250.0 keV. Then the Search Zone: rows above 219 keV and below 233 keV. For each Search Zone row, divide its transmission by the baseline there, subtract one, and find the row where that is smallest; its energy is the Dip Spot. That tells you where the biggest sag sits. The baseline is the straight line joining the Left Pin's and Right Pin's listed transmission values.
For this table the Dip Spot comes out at 224.0 keV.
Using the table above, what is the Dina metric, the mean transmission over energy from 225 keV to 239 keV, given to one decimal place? 75.3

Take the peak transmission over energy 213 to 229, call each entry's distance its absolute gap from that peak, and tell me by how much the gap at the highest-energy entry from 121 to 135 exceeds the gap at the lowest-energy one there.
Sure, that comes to 4.7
